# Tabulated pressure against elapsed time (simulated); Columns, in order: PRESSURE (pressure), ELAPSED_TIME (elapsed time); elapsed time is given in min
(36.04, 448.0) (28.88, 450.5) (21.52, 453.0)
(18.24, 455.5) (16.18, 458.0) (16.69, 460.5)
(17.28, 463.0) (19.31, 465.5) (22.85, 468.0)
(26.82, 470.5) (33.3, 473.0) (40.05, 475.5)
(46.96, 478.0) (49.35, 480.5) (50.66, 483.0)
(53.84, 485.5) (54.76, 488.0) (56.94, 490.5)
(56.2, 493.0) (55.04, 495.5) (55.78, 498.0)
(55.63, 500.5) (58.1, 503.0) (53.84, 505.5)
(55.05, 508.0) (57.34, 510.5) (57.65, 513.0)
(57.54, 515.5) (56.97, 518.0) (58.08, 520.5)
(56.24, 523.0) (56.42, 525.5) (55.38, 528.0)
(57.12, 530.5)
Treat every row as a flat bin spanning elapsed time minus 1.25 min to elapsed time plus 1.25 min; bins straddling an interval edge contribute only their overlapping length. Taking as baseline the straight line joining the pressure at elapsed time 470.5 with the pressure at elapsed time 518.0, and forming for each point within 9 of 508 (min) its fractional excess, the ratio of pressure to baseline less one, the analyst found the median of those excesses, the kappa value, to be 0.10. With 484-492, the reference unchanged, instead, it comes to 0.44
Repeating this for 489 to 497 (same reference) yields 0.37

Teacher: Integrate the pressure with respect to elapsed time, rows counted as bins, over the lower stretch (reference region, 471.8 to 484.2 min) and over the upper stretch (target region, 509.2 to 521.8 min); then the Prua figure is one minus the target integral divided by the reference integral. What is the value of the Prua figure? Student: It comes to -0.3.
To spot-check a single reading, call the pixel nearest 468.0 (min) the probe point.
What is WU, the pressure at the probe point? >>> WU 22.85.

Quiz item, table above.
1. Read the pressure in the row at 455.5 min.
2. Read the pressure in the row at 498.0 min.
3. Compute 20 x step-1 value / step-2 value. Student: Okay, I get 6.5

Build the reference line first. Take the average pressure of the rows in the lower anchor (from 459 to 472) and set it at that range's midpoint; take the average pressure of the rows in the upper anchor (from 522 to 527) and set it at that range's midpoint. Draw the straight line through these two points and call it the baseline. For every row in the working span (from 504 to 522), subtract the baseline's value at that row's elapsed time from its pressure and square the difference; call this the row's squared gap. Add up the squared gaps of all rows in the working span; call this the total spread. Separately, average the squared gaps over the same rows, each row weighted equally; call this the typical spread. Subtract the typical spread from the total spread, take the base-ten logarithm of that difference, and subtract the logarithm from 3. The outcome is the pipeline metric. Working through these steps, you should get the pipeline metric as 0.5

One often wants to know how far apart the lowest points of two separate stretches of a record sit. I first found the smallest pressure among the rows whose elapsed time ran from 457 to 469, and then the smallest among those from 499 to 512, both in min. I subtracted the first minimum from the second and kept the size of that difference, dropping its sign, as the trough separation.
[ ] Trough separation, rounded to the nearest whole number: 38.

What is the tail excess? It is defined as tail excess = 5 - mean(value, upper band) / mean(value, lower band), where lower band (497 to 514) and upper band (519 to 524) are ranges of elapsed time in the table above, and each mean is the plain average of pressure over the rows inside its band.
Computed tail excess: 3.98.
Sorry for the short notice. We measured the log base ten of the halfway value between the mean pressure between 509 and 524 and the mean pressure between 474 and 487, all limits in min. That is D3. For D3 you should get 1.72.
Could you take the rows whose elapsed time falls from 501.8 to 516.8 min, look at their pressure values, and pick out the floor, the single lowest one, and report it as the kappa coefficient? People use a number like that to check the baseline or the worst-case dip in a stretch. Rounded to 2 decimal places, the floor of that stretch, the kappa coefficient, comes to 53.84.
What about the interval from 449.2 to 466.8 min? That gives 16.18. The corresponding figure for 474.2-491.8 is 40.05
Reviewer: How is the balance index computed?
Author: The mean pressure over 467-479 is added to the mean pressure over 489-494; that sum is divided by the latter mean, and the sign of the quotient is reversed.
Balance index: -1.60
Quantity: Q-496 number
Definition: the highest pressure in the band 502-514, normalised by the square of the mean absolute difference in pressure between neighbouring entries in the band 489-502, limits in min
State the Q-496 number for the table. 119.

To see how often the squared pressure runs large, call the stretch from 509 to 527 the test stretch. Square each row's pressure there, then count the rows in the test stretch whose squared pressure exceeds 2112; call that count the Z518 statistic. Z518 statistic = 7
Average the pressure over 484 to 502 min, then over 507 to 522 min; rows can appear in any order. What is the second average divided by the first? 1.03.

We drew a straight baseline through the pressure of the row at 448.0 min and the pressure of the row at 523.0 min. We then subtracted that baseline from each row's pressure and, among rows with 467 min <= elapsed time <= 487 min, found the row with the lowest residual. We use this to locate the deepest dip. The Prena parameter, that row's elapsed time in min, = 468.0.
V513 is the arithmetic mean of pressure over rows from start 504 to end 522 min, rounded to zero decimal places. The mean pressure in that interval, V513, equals 57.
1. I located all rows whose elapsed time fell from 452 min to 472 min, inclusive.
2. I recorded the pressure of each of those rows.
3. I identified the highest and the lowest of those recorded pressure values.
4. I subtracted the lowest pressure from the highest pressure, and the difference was 11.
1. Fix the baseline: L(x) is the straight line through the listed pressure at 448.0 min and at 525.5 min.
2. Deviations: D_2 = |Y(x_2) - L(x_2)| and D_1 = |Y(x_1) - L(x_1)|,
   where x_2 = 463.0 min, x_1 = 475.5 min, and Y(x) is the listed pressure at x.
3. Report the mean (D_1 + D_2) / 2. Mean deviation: 13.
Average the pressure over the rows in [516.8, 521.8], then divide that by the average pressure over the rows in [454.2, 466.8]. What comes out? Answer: 3.3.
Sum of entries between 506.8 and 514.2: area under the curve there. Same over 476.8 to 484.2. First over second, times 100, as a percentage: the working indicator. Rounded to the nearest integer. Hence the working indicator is 116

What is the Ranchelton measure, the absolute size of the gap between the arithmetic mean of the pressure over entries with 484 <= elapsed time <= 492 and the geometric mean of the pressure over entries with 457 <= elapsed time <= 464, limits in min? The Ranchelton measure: 38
